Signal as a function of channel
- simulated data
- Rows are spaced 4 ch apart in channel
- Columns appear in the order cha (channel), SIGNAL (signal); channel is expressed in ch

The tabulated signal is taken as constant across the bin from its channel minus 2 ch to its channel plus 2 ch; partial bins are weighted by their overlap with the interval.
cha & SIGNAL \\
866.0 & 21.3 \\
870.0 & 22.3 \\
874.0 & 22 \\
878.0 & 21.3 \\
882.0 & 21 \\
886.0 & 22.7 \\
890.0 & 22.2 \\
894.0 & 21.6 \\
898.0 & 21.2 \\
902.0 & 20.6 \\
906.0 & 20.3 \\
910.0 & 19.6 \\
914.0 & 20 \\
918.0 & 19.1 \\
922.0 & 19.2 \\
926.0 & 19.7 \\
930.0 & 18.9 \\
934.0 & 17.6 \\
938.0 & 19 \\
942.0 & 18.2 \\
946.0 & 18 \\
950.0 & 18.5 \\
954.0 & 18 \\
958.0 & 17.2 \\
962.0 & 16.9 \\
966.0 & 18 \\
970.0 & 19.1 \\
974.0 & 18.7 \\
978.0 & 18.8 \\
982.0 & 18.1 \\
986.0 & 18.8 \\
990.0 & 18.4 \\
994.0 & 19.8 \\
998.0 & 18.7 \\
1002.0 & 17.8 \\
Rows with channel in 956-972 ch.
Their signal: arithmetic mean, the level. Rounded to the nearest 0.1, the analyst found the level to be 17.8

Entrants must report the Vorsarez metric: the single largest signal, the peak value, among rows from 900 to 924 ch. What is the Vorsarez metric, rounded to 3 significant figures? 20.6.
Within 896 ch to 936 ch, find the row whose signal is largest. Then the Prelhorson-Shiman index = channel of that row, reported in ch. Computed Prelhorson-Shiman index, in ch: 898.0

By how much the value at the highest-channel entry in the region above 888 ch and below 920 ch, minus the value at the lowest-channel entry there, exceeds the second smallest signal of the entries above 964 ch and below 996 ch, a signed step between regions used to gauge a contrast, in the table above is -21.2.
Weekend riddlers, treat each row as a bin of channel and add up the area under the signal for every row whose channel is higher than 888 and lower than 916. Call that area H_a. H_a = 582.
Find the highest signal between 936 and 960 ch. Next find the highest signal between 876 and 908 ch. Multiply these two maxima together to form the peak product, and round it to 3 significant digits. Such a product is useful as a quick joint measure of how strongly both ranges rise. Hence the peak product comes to 431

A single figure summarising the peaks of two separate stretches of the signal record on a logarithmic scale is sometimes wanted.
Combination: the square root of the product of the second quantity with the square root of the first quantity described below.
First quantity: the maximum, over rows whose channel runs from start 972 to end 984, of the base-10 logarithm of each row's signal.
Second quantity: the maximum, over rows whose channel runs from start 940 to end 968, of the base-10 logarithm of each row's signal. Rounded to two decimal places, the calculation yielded 1.20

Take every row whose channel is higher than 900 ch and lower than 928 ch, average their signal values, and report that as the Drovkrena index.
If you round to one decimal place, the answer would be 19.8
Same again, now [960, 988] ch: 18.3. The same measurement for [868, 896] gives 21.9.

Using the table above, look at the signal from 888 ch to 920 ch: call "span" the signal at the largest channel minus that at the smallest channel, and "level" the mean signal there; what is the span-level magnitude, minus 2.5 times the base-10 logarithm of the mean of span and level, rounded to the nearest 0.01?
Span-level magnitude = -2.35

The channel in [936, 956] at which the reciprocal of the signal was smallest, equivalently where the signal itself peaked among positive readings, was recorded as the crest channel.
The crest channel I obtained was 938.0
